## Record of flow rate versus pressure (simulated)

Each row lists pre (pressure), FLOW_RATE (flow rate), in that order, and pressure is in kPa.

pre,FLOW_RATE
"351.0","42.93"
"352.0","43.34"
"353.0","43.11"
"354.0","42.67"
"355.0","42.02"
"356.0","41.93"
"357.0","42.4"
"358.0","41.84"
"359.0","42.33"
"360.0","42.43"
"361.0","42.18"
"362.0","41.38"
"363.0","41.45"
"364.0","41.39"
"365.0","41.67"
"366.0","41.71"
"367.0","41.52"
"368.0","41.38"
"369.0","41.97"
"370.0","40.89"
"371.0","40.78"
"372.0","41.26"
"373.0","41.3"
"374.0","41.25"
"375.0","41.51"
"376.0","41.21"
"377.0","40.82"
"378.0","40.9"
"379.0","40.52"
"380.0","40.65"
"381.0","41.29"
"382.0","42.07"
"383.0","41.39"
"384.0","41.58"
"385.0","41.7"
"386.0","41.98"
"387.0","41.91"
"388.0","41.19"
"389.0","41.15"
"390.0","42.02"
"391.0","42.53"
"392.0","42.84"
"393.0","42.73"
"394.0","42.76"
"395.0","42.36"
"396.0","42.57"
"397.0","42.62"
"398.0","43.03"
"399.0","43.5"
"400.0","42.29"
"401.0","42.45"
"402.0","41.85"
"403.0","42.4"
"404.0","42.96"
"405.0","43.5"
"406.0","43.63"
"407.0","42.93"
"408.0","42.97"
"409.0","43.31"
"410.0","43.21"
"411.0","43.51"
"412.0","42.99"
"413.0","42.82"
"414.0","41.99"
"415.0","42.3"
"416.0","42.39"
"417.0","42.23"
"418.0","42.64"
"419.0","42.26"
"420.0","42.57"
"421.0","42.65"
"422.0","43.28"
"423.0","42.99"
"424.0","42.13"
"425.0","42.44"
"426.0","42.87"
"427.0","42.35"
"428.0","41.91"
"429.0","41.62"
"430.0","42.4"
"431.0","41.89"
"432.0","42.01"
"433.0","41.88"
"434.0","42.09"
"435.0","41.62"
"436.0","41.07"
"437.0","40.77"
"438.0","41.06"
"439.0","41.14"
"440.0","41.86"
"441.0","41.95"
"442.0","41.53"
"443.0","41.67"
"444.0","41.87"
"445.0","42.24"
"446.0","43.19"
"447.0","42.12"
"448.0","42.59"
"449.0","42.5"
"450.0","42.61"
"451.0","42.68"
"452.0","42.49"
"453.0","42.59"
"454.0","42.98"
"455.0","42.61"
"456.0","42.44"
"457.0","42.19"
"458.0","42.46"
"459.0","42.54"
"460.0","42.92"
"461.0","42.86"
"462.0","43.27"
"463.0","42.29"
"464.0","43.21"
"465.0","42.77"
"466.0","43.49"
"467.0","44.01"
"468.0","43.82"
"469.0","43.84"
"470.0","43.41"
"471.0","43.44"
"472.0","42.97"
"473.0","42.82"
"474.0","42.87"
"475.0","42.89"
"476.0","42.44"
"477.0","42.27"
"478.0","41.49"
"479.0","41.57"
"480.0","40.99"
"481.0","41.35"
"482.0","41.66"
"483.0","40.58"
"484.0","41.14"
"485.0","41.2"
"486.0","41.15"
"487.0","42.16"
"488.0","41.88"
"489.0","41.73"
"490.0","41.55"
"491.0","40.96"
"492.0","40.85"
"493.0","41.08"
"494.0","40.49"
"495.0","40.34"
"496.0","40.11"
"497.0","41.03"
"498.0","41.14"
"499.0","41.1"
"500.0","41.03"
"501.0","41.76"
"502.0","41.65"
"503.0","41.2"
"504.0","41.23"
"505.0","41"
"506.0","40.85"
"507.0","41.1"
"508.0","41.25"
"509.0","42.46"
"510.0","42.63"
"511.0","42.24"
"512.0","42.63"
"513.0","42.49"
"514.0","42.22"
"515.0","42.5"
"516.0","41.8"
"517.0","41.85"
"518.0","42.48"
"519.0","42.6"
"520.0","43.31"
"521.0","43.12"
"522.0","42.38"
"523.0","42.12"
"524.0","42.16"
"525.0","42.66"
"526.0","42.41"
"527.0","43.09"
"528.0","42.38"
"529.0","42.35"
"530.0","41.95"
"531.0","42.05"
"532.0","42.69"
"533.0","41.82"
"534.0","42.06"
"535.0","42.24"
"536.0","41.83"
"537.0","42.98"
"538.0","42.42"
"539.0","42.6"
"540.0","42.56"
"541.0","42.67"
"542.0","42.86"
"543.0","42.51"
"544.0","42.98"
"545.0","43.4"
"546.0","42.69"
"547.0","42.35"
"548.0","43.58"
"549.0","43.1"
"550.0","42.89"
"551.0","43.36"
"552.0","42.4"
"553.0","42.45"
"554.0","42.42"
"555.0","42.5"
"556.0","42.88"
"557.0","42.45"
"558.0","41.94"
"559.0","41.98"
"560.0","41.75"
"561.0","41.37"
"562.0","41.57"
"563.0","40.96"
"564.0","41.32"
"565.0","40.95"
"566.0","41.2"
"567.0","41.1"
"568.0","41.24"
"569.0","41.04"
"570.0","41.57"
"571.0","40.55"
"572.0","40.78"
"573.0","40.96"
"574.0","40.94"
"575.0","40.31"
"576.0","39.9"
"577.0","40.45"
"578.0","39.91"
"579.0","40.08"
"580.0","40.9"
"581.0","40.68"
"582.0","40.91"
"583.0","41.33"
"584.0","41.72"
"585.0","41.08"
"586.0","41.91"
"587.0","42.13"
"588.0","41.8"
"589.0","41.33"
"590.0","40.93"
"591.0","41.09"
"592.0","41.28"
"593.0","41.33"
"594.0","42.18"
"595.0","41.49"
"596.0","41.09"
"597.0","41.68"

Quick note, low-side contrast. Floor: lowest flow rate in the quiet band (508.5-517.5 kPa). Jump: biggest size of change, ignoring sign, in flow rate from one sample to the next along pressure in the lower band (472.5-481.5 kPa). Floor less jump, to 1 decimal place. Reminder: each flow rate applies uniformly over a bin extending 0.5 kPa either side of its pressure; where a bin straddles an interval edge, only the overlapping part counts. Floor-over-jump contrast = 41.0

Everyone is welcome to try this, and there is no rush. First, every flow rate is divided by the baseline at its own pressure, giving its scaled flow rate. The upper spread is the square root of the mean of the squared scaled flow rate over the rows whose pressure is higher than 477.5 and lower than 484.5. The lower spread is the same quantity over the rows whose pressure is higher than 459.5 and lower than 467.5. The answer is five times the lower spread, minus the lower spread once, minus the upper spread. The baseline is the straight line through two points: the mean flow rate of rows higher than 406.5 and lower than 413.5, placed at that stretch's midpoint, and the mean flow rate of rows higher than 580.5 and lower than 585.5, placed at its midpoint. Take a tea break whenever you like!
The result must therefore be 3.08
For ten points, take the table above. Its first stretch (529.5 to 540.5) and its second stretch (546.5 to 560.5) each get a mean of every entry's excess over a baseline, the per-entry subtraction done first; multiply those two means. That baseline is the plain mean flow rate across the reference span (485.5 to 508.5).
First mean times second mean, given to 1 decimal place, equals 1.6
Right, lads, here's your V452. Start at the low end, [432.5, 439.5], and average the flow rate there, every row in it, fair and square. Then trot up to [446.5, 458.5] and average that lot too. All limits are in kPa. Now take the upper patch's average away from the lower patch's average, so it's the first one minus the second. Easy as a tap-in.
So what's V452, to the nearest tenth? -1.1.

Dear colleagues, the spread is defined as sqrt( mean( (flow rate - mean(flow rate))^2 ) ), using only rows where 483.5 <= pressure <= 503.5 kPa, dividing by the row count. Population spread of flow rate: 0.50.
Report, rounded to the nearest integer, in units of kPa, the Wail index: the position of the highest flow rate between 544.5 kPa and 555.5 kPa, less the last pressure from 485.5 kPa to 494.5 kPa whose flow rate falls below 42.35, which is 54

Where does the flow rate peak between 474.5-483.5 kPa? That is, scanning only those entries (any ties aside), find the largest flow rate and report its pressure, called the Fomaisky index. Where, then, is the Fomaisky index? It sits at 475.0 kPa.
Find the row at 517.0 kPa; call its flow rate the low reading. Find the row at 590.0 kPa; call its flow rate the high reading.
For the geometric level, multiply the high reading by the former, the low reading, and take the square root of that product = 41.4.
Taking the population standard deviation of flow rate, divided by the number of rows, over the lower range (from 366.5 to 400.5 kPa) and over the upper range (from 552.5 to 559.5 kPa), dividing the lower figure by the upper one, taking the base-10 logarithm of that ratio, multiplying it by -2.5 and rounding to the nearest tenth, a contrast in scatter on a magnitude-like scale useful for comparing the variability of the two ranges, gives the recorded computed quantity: -1.0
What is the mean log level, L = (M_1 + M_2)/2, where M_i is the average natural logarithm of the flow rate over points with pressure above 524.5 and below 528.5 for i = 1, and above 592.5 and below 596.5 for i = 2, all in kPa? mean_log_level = 3.74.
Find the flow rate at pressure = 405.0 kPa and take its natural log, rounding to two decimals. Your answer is 3.77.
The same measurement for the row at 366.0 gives 3.73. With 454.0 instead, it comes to 3.76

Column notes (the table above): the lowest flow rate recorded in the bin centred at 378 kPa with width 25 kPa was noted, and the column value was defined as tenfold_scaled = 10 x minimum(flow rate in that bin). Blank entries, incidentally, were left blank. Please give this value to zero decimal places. 405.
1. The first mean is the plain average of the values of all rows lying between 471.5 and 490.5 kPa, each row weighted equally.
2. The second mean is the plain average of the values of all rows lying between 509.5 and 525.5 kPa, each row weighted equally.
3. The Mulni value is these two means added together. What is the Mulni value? 84.3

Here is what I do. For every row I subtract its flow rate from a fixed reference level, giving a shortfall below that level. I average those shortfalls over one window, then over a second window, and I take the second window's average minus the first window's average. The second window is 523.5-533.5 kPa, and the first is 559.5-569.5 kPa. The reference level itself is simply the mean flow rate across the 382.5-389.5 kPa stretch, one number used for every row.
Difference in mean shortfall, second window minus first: -1.1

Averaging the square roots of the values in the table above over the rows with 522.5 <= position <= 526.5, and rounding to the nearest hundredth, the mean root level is 6.51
